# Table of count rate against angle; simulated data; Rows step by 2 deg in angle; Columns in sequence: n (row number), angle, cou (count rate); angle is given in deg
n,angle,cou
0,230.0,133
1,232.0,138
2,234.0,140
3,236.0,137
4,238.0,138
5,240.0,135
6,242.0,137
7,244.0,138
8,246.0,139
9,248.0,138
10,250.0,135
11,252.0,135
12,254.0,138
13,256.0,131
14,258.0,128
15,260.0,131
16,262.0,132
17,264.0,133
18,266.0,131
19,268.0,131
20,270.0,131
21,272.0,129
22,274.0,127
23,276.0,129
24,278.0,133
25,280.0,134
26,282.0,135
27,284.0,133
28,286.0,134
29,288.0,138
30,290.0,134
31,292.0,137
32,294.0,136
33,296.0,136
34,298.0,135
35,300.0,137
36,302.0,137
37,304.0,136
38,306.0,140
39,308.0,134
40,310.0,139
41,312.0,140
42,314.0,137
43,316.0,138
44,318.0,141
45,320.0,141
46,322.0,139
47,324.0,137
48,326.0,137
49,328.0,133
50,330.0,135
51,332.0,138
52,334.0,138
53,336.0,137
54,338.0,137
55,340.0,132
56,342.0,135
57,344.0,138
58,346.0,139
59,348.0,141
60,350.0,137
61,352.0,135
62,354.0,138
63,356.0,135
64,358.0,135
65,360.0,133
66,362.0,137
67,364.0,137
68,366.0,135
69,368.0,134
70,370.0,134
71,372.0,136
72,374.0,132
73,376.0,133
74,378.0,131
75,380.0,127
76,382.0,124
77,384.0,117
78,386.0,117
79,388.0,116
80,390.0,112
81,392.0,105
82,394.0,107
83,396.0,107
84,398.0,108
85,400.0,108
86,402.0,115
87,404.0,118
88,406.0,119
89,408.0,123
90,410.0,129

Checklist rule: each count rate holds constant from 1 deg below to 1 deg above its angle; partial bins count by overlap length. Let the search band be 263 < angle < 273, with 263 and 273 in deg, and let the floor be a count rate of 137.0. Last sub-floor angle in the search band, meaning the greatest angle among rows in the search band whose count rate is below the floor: 272.0 deg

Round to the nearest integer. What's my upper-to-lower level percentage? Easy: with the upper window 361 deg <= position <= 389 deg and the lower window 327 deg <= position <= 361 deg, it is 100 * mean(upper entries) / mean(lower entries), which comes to 95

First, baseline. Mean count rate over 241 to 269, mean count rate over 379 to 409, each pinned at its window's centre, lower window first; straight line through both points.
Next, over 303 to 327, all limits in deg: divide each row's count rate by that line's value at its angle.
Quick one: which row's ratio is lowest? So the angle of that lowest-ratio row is 308.0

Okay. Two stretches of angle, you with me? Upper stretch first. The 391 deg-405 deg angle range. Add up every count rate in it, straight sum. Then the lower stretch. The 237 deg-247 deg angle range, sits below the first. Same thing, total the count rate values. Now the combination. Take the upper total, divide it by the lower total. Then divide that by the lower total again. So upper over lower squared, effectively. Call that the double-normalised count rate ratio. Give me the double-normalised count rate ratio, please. 0.0016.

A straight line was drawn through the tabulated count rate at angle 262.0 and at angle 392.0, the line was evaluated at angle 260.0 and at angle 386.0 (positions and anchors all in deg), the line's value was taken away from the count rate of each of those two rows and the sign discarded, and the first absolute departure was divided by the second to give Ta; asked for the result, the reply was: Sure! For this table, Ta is 0.13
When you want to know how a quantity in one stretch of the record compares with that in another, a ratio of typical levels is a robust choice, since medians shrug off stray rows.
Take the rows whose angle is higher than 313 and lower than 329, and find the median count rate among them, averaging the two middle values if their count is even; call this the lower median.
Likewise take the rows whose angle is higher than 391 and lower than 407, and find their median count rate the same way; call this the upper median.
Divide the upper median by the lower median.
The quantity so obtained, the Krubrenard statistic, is 0.79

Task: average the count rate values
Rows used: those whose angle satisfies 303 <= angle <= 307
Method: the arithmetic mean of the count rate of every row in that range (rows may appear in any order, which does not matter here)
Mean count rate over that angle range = 138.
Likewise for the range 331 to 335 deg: 138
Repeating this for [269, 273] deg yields 130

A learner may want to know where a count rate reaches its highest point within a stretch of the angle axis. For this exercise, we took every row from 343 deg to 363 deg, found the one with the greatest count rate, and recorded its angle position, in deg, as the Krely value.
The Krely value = 348.0 deg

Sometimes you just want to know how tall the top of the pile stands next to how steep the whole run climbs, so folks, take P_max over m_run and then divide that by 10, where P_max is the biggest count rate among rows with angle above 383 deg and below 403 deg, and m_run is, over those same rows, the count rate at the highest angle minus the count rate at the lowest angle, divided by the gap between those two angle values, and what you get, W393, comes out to -105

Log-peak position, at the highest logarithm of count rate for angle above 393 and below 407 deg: 406.0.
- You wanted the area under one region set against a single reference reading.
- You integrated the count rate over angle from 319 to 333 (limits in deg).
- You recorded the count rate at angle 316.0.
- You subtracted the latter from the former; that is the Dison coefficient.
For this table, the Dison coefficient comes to 1782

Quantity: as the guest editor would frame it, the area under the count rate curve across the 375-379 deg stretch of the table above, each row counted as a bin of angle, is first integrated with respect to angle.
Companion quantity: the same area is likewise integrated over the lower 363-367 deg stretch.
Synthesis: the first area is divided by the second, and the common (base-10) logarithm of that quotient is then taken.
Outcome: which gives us -0.013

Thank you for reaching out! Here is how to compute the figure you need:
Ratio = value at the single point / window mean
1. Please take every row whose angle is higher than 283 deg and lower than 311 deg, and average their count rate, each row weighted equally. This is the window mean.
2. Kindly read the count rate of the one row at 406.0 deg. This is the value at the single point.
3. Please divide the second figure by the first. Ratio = 0.87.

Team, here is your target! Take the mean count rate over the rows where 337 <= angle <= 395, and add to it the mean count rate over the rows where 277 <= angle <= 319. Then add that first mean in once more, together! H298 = 396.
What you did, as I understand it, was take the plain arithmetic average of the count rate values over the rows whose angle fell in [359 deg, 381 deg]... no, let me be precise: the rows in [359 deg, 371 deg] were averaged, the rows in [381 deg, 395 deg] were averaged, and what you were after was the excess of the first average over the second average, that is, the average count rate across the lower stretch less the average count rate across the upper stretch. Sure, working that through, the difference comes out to 21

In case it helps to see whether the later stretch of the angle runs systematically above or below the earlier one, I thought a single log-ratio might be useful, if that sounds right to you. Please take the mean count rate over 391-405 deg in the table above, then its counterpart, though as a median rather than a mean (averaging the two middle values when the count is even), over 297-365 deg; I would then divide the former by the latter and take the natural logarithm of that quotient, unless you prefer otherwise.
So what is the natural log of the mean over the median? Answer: -0.22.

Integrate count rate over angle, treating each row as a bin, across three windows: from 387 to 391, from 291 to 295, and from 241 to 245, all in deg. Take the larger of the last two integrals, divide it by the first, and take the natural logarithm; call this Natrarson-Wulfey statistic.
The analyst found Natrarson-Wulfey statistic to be 0.19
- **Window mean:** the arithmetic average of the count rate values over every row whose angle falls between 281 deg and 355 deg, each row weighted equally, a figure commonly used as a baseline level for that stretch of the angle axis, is 137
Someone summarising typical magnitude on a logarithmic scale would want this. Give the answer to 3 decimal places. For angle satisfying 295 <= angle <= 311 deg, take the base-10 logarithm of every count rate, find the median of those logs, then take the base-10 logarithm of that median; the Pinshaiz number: 0.329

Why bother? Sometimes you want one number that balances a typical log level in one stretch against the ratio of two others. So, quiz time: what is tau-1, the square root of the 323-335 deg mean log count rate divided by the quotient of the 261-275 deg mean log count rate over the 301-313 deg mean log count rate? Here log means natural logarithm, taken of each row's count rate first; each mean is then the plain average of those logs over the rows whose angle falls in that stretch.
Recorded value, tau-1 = 2.23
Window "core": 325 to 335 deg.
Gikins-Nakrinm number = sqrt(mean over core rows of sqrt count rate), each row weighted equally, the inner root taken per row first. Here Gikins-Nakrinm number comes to 3.42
